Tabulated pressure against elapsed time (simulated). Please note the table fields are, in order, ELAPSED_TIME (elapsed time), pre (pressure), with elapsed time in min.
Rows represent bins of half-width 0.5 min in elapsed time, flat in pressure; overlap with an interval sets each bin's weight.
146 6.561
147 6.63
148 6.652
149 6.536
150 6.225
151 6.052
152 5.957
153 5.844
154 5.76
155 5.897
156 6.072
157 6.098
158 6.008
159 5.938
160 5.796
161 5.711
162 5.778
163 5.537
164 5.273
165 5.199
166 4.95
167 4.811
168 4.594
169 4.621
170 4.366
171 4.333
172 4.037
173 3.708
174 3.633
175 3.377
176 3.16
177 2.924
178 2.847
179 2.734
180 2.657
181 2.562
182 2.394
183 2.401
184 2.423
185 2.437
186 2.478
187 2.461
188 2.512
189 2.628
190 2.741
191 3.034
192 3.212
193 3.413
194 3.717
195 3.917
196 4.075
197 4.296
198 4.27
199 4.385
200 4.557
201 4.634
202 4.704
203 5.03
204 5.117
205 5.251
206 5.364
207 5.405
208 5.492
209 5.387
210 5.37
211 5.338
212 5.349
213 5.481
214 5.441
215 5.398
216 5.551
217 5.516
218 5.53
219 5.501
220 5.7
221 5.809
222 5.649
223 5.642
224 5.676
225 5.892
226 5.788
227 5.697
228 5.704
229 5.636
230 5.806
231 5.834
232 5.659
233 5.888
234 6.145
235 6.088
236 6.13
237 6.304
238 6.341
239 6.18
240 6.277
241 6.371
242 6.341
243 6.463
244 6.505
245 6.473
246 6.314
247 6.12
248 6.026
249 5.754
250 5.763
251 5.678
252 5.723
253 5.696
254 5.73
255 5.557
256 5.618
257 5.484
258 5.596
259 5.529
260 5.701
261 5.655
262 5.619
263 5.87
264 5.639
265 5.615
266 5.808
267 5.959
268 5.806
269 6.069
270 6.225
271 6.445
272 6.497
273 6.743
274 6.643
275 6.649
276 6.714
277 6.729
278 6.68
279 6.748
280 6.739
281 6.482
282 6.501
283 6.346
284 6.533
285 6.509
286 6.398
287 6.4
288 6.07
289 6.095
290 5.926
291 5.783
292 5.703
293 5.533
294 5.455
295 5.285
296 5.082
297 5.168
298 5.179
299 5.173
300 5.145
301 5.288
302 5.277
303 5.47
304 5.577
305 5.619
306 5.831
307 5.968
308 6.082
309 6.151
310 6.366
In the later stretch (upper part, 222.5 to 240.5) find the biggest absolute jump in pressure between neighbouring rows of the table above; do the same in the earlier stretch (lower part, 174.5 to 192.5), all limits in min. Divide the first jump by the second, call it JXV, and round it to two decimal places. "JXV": 0.88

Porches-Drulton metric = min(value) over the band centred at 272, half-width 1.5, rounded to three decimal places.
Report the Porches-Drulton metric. 6.445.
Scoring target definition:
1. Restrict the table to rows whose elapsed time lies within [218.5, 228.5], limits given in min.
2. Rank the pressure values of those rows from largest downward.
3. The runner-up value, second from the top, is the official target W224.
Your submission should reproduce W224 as 5.809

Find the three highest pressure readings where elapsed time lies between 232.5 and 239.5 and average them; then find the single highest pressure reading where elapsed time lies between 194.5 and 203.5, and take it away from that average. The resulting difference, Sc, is 1.2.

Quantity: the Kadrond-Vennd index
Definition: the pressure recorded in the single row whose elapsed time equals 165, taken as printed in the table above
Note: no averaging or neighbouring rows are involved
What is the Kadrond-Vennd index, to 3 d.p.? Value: 5.199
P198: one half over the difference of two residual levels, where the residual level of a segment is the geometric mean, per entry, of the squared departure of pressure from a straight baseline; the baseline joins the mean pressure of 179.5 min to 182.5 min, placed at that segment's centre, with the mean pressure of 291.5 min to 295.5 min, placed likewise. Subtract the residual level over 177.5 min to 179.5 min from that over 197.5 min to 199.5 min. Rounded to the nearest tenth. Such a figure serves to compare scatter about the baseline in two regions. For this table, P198 0.3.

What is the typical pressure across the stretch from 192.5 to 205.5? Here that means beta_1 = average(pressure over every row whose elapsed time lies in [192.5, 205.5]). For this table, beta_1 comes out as 4.4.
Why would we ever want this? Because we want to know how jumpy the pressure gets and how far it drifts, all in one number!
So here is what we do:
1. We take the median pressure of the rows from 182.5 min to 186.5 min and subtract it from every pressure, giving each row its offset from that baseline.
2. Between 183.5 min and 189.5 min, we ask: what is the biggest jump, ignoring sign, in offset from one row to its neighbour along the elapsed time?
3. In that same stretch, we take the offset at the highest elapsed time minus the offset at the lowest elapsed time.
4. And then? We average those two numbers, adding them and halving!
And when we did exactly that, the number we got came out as 0.16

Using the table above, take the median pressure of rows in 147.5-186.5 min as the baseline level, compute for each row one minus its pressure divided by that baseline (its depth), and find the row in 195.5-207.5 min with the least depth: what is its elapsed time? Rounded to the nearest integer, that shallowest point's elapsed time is 207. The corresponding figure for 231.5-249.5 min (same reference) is 244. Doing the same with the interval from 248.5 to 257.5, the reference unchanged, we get 250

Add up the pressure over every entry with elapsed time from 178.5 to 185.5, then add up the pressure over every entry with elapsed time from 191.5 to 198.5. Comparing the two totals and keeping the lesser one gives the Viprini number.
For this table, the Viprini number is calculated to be 17.6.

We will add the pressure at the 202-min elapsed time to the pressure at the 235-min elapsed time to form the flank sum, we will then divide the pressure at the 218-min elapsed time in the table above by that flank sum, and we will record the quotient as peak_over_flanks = 0.512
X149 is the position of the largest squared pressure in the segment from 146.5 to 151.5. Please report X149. 148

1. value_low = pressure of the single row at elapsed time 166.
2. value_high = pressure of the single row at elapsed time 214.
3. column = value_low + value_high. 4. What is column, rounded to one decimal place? 10.4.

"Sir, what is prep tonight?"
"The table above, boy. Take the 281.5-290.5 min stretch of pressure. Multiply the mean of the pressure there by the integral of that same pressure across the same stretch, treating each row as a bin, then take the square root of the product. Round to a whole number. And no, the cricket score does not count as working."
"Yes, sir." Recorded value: 19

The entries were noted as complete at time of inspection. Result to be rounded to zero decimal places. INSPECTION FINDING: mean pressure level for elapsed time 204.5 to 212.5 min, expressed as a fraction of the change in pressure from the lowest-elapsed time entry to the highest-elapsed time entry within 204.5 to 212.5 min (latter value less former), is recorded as 55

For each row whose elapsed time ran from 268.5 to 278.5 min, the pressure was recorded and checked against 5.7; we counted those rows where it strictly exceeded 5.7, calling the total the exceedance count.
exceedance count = 10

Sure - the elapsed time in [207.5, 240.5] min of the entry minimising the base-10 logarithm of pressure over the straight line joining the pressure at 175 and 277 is 232 min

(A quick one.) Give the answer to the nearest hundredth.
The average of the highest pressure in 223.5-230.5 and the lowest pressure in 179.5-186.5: 4.14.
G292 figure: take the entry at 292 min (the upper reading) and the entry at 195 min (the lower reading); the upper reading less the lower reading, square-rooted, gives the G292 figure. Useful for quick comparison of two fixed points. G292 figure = 1.34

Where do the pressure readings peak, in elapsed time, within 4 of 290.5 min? 287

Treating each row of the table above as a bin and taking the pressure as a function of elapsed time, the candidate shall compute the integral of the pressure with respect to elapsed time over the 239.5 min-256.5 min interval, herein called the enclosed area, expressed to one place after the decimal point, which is 102.4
